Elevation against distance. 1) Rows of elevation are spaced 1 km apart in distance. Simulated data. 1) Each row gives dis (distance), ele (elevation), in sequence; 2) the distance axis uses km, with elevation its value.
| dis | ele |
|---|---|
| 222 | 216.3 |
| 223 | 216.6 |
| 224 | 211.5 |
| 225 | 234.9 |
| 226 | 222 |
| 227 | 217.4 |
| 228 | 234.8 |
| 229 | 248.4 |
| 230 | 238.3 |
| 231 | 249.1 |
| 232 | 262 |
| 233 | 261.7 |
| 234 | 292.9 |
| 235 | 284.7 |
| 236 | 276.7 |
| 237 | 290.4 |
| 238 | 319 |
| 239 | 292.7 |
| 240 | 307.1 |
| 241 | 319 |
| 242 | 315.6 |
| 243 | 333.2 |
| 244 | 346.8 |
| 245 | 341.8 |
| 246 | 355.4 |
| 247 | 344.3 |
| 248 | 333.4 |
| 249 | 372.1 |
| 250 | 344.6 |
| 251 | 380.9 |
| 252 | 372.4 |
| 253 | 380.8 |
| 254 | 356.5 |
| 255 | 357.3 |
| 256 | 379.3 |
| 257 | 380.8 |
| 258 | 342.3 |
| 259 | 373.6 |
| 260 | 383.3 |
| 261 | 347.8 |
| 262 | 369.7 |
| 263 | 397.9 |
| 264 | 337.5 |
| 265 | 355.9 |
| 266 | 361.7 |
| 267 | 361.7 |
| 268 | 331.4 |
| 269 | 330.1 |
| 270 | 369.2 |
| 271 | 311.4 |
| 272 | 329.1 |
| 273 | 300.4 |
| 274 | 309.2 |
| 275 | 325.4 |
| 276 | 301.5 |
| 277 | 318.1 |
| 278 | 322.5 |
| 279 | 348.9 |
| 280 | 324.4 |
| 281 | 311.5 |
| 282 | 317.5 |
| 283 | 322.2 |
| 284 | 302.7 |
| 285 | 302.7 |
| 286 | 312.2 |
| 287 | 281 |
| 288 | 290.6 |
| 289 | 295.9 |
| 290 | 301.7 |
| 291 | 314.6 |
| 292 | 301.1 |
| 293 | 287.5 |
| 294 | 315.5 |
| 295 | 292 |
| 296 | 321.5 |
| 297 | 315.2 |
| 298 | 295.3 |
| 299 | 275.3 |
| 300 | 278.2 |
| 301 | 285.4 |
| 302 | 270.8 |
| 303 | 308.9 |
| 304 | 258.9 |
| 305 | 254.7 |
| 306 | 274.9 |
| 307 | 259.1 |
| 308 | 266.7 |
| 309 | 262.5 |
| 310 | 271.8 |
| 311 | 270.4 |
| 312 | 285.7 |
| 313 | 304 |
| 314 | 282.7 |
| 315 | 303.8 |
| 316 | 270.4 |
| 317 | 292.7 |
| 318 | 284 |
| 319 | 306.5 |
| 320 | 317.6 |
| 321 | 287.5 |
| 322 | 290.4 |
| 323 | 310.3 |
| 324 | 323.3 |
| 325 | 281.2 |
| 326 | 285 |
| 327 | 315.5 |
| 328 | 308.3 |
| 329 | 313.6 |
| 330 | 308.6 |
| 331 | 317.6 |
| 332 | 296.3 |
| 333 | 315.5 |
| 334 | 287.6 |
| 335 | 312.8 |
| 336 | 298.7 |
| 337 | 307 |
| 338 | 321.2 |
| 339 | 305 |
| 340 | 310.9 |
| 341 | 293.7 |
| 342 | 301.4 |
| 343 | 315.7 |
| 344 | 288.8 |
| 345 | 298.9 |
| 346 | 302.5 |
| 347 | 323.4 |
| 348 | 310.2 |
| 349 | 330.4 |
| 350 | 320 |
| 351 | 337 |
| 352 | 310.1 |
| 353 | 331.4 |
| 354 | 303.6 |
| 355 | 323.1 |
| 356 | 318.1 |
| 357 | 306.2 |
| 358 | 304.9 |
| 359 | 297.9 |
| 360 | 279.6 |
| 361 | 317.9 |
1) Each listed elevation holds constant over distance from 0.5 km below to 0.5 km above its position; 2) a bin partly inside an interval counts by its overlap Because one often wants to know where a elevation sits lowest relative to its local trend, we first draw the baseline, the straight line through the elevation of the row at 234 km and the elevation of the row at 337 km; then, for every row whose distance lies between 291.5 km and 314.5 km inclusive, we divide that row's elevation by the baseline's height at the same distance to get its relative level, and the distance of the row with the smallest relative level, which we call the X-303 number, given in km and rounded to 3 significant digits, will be 305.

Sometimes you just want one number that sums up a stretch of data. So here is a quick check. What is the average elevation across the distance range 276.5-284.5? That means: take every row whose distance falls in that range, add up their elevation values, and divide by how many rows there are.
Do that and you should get 321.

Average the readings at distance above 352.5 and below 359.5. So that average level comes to 312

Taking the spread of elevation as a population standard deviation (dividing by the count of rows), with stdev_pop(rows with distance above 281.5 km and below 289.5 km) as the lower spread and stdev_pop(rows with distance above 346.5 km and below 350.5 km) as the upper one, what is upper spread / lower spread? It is 0.6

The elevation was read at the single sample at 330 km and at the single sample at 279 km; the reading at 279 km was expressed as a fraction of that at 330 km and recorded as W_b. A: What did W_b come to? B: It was 1.13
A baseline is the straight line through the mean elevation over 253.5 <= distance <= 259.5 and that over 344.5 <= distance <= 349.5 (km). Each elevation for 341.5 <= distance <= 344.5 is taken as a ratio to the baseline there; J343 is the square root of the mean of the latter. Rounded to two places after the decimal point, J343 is 0.98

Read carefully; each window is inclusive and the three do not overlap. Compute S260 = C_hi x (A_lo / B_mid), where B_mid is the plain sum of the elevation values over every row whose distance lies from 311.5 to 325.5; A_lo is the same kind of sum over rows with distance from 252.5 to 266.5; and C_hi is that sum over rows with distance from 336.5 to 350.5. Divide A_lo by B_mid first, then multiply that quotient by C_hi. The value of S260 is 5358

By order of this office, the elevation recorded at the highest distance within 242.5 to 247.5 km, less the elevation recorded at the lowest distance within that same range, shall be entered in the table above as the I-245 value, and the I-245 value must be 11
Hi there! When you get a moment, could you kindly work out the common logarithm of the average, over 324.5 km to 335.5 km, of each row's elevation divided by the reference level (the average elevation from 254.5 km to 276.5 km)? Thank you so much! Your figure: -0.06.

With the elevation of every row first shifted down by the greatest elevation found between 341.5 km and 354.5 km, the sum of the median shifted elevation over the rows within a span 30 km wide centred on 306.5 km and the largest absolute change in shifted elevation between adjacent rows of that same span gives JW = -1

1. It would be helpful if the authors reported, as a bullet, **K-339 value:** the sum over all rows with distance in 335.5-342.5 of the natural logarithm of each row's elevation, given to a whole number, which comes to 40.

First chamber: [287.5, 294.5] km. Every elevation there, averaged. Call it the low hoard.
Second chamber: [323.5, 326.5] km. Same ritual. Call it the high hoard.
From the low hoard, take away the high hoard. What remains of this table 4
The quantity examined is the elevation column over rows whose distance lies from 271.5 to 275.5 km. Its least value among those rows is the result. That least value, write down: 300.4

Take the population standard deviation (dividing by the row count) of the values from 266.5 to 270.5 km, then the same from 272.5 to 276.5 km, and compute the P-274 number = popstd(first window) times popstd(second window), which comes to 175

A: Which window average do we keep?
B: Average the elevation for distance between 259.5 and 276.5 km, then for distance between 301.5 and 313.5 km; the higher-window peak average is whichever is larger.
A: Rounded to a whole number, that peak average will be 343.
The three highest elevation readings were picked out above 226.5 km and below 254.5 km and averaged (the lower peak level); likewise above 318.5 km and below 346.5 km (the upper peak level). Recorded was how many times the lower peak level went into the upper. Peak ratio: 0.85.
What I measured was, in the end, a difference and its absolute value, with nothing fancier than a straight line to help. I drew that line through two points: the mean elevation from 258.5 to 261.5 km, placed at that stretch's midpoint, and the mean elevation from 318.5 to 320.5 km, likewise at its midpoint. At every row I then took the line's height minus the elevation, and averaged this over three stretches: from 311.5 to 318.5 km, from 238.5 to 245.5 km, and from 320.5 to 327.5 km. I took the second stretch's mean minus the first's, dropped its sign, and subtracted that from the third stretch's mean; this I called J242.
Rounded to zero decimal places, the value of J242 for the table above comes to -27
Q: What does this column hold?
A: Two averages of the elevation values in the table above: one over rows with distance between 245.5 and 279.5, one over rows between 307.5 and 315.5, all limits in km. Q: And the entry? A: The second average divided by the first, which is 0.804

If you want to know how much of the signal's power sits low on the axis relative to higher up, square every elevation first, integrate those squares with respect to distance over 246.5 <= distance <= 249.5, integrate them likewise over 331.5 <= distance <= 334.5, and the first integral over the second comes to 1.36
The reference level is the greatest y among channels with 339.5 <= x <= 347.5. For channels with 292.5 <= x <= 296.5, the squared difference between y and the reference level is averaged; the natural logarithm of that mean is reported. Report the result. 6.4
